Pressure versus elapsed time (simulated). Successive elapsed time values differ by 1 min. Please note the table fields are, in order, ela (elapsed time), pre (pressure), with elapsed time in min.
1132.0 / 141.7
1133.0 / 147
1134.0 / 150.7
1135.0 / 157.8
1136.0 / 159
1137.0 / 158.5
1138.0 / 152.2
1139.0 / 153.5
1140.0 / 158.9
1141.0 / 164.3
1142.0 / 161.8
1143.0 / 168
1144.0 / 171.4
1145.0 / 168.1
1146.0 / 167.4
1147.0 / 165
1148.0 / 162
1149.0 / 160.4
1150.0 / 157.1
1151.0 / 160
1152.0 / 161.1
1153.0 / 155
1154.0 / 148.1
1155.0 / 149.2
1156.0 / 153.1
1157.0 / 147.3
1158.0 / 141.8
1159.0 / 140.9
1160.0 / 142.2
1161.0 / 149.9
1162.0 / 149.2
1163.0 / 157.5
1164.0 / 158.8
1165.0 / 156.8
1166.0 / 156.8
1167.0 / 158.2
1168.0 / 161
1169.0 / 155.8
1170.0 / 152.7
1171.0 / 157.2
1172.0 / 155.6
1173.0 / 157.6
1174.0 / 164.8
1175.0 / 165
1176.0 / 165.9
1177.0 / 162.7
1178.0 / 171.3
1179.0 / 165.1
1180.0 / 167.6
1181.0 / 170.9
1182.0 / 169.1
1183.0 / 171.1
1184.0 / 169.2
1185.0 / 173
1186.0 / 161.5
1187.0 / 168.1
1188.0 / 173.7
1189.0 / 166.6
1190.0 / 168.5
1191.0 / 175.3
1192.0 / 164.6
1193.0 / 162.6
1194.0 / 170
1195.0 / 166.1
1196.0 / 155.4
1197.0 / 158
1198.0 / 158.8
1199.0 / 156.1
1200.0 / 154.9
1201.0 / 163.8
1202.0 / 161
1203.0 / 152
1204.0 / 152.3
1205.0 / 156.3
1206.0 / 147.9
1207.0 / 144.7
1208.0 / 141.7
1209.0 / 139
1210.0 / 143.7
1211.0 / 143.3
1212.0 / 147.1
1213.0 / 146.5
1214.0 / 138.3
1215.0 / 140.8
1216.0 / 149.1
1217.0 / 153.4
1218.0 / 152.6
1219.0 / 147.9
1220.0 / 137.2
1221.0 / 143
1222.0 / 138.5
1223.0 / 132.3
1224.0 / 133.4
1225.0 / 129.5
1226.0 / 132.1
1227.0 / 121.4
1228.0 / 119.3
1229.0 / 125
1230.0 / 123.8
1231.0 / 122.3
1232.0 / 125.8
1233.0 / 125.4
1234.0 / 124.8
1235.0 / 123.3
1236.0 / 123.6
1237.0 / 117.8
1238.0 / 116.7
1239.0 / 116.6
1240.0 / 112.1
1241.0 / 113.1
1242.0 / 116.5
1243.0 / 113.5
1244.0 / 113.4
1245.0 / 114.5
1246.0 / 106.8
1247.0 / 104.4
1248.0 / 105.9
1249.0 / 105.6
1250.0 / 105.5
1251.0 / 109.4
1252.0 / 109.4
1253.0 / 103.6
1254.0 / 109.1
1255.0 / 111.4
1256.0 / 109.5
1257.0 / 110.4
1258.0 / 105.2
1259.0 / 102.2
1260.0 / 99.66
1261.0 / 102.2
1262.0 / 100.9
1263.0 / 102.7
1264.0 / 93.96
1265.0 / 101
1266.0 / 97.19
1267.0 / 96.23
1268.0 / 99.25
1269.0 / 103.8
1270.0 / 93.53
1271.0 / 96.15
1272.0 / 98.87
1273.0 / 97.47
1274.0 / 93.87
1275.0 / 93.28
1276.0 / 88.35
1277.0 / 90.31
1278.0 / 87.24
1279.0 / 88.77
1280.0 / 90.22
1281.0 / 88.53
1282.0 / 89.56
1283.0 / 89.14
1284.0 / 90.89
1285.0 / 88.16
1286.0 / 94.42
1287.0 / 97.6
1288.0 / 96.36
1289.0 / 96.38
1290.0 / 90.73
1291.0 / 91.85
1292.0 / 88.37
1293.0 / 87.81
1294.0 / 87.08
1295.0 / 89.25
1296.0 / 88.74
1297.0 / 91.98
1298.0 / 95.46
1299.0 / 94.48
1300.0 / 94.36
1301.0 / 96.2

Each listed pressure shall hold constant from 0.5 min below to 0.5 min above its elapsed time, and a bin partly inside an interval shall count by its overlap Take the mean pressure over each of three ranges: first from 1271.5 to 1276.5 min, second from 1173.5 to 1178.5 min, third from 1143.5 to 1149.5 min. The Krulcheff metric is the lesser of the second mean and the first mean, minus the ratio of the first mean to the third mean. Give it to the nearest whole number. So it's 94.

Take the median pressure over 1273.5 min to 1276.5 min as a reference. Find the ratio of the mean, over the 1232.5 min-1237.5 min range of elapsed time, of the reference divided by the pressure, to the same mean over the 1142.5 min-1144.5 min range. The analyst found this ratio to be 1.38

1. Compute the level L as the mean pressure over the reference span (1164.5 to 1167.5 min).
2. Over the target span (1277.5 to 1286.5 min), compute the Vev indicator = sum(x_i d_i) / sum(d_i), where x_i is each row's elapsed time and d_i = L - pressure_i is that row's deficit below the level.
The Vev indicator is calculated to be 1282.0 min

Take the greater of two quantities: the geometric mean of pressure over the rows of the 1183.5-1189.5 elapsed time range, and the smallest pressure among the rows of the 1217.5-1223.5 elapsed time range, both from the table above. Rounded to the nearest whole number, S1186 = 169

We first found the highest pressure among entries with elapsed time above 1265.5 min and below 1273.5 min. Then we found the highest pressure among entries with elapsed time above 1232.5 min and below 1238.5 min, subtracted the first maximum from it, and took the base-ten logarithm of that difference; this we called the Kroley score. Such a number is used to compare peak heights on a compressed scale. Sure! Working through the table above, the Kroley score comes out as 1.3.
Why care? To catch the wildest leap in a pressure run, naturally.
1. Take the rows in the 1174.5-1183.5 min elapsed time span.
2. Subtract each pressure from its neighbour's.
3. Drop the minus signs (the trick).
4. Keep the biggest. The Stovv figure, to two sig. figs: 8.6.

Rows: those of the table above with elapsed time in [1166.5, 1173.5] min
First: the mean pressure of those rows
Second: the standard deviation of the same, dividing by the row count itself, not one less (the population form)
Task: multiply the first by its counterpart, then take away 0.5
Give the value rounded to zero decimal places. 373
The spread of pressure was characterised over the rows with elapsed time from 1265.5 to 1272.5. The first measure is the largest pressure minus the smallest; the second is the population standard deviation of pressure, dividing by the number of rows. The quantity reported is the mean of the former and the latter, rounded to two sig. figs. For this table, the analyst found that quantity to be 6.6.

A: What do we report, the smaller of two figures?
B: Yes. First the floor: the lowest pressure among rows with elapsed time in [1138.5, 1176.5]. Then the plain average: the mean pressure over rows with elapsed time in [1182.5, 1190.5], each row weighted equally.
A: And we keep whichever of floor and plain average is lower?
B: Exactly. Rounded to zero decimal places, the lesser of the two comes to 141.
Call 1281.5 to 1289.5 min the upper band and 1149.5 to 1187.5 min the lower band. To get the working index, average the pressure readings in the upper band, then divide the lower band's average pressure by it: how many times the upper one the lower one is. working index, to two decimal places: 1.71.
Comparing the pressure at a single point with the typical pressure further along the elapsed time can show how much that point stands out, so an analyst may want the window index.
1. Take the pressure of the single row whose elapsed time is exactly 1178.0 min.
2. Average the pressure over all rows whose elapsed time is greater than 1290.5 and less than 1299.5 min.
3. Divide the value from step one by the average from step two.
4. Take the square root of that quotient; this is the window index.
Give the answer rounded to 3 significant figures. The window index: 1.38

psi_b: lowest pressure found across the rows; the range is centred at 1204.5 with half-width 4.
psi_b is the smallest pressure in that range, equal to 141.7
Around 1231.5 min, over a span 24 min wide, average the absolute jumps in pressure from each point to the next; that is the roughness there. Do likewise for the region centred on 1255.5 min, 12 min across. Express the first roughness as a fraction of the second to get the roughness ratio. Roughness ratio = 1.00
